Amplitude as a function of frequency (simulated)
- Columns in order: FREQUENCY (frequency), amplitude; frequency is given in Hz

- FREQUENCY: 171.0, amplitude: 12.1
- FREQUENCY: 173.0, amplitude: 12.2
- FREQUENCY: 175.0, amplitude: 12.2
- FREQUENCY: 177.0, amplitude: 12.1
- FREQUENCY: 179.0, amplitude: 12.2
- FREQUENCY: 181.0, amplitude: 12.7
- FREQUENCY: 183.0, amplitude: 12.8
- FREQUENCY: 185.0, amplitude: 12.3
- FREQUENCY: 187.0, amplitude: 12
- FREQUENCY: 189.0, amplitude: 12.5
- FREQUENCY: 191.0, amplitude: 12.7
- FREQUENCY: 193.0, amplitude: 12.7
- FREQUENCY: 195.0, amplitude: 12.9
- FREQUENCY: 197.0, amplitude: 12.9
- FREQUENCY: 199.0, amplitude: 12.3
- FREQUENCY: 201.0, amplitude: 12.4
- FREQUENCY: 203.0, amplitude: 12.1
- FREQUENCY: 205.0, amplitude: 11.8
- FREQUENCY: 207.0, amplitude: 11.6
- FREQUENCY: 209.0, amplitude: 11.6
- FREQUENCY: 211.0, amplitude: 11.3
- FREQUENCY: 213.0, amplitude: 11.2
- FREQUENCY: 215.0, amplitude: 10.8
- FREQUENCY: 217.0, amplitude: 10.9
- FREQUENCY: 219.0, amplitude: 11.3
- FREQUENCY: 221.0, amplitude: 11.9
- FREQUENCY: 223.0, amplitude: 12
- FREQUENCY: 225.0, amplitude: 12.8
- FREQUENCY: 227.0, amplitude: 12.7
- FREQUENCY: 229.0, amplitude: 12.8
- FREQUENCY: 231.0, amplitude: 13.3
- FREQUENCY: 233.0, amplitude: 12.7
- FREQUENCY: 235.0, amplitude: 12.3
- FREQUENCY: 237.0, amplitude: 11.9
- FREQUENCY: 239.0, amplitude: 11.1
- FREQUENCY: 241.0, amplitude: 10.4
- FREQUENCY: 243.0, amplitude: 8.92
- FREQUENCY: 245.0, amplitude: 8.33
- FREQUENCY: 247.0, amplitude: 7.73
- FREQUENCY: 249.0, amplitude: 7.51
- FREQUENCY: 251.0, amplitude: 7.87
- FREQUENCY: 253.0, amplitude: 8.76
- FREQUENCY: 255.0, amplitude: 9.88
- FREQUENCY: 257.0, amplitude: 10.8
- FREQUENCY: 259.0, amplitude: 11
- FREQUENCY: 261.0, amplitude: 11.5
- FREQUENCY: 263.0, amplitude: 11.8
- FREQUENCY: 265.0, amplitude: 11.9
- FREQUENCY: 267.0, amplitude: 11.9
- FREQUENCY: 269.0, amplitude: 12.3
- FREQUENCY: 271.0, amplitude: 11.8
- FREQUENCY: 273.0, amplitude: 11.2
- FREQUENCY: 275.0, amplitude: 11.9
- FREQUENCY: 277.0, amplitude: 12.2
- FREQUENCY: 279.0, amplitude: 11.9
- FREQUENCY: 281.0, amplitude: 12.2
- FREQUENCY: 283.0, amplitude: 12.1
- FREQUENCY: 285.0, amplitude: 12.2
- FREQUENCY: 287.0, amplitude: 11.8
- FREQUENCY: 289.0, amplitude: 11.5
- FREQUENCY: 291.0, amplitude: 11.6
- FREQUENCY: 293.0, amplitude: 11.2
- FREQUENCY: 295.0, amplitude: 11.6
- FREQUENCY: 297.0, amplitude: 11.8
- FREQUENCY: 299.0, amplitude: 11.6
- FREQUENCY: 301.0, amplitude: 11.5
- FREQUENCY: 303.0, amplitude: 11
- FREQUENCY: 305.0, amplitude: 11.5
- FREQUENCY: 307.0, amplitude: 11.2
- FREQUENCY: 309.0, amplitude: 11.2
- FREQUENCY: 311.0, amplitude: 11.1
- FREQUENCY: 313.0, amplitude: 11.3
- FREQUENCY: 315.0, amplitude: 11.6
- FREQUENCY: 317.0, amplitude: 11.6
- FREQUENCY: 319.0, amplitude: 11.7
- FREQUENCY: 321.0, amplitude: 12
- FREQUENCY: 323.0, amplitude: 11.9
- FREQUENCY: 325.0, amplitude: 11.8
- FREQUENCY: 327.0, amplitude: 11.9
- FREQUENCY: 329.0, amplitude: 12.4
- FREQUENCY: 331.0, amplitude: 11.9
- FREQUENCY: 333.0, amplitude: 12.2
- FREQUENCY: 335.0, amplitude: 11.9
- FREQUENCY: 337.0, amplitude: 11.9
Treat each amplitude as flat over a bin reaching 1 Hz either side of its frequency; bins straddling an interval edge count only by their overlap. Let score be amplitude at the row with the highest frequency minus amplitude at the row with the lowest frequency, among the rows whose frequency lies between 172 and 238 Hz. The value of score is -0.30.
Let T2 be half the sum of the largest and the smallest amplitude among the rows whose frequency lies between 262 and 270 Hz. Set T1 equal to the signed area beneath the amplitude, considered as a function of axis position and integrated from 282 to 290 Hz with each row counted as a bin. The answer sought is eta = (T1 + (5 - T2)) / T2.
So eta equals 7.3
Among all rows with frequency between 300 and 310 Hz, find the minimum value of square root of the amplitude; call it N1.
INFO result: 3.32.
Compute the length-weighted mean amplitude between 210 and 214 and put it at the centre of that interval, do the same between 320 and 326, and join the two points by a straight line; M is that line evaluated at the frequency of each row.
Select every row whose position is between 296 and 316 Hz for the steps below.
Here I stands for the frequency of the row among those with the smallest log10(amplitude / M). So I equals 303.0 Hz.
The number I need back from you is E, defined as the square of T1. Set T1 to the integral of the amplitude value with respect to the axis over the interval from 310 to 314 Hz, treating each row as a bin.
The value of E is 2007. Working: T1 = 45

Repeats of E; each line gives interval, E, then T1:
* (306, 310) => 2007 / 45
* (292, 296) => 2079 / 46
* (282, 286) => 2362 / 49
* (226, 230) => 2601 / 51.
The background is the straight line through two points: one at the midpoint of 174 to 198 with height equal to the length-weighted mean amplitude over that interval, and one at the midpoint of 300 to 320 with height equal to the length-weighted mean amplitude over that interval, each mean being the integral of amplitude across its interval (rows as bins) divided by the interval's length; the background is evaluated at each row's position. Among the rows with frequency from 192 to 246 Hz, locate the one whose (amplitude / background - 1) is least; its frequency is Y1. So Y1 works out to 245.0 Hz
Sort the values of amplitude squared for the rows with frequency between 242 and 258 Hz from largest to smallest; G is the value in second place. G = 98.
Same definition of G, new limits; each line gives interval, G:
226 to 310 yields 164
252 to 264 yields 132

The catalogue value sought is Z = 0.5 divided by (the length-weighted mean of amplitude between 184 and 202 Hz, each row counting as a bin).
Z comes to 0.0399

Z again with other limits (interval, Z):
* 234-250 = 0.0512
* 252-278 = 0.0442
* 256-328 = 0.0429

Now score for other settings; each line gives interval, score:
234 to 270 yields 0.00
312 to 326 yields 0.50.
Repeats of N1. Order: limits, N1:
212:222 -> 3.29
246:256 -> 2.74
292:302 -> 3.35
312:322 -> 3.36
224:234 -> 3.56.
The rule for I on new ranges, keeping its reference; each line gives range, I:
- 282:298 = 293.0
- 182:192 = 187.0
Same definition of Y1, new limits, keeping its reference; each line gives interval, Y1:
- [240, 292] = 249.0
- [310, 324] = 311.0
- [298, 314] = 303.0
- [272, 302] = 273.0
